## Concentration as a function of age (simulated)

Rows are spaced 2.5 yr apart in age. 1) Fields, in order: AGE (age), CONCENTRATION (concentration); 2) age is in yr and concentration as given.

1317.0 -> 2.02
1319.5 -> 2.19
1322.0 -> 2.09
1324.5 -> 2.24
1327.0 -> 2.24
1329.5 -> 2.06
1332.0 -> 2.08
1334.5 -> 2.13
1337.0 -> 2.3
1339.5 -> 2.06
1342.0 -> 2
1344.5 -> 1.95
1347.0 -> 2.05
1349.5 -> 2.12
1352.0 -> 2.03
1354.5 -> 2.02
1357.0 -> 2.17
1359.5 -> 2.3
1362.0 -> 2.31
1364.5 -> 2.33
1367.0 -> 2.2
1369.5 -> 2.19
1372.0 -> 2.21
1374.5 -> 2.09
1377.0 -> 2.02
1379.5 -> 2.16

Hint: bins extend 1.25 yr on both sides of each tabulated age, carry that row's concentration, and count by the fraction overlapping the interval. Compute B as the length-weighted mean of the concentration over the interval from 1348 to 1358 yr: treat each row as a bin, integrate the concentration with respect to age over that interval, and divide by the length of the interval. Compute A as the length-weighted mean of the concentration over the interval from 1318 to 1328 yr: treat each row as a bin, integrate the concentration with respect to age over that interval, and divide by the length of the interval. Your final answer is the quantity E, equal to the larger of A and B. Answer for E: 2.18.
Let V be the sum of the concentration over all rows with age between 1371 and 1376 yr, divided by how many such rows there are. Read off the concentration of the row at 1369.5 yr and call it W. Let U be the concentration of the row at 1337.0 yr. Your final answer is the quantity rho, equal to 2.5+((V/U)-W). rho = 1.24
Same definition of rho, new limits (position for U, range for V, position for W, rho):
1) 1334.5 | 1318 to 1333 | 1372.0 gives 1.30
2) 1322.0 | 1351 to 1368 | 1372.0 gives 1.34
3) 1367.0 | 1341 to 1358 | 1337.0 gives 1.13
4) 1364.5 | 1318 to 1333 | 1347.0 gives 1.37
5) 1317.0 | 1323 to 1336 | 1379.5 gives 1.40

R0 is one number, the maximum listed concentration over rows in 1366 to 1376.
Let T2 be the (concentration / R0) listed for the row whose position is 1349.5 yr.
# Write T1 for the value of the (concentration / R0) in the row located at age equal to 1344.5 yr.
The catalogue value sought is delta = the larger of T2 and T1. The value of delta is 0.959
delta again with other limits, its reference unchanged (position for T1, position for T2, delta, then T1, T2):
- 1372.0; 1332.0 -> 1.000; 1.00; 0.941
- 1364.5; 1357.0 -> 1.054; 1.05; 0.982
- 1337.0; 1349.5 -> 1.041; 1.04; 0.959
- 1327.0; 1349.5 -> 1.014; 1.01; 0.959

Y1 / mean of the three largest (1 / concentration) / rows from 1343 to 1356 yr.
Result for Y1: 0.500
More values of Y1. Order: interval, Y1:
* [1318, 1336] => 0.482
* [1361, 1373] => 0.455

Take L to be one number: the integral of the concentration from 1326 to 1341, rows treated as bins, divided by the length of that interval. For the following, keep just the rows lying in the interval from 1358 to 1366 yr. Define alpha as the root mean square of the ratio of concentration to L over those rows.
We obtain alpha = 1.08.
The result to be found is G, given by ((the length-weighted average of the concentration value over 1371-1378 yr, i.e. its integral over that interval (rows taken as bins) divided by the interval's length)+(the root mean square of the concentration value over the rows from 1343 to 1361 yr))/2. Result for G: 2.10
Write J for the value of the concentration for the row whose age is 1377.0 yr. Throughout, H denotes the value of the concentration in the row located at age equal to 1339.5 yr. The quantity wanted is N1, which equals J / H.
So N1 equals 0.98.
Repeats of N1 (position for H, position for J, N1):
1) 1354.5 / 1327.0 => 1.11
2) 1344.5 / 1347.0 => 1.05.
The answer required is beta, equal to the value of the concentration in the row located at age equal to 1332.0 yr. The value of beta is 2.08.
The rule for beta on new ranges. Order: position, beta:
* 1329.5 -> 2.06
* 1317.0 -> 2.02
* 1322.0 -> 2.09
